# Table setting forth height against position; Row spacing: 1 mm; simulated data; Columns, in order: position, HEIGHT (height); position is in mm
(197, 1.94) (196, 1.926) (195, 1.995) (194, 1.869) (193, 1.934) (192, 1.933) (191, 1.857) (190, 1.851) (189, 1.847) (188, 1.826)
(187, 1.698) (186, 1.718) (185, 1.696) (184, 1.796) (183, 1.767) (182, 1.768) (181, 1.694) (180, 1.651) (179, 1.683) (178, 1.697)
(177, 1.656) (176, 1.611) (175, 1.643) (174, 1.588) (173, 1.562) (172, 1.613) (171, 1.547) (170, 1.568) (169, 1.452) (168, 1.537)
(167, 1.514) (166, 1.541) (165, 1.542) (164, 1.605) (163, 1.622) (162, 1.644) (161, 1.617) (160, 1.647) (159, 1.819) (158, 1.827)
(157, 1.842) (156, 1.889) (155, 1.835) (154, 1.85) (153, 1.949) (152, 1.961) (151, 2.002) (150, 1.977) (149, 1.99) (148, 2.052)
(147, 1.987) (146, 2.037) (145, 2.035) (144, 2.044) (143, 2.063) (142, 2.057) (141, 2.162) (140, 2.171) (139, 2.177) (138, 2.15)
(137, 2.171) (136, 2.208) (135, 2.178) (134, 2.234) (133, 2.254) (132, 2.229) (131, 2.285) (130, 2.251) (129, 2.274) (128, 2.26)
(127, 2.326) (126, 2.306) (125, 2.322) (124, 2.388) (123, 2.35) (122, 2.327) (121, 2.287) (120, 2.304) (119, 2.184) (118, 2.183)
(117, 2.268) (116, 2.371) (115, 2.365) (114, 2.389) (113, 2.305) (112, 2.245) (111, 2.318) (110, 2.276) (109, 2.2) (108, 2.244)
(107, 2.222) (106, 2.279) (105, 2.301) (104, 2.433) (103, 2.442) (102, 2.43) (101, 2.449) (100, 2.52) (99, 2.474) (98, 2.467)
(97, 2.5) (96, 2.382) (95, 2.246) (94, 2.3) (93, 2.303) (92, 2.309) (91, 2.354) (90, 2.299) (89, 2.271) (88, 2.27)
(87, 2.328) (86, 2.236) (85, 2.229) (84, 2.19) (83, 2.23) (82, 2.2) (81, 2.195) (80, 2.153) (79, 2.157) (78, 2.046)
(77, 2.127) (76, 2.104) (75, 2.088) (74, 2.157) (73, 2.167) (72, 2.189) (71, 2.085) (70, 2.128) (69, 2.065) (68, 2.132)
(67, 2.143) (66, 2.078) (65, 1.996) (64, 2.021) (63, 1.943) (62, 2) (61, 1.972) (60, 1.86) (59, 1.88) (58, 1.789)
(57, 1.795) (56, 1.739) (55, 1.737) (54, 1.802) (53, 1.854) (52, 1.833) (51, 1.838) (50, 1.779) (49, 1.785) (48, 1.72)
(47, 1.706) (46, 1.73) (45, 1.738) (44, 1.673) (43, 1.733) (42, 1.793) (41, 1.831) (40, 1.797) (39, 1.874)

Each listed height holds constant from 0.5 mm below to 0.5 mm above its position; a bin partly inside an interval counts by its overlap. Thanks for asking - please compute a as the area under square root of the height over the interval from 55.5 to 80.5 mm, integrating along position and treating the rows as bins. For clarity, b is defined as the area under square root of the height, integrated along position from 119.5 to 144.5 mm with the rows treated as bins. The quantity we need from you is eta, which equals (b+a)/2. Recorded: 36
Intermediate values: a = 35.6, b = 37.3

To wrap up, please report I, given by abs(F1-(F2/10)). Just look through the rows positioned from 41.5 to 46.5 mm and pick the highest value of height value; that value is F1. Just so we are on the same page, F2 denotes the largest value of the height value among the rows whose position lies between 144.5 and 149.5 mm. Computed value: 1.59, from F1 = 1.793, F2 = 2.052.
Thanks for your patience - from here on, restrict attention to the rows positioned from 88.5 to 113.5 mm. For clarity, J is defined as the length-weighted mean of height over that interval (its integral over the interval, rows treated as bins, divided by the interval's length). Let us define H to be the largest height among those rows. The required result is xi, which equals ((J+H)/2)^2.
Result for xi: 5.9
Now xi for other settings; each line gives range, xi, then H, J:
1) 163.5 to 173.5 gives 2.5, 1.613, 1.55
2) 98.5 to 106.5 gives 6.1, 2.52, 2.42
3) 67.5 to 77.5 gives 4.7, 2.189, 2.12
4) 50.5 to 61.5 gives 3.6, 1.972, 1.83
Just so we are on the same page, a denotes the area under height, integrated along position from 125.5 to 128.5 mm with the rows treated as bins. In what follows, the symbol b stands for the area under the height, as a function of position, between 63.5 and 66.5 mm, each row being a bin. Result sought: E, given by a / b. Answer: 1.13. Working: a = 6.9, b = 6.1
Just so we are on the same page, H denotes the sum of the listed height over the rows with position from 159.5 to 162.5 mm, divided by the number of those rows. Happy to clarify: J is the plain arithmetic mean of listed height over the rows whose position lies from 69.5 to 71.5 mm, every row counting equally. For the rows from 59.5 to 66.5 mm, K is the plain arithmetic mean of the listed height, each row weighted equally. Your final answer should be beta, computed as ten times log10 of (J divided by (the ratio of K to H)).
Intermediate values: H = 1.64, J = 2.11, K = 1.98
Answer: 2.4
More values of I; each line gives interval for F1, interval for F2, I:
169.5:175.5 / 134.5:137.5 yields 1.42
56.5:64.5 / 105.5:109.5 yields 1.79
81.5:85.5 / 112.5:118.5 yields 1.99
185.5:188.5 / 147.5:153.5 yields 1.62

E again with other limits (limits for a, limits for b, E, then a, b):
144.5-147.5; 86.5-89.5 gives 0.88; 6.1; 6.9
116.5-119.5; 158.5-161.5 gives 1.31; 6.6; 5.1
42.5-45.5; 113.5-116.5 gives 0.72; 5.1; 7.1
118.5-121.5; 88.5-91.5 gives 0.98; 6.8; 6.9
